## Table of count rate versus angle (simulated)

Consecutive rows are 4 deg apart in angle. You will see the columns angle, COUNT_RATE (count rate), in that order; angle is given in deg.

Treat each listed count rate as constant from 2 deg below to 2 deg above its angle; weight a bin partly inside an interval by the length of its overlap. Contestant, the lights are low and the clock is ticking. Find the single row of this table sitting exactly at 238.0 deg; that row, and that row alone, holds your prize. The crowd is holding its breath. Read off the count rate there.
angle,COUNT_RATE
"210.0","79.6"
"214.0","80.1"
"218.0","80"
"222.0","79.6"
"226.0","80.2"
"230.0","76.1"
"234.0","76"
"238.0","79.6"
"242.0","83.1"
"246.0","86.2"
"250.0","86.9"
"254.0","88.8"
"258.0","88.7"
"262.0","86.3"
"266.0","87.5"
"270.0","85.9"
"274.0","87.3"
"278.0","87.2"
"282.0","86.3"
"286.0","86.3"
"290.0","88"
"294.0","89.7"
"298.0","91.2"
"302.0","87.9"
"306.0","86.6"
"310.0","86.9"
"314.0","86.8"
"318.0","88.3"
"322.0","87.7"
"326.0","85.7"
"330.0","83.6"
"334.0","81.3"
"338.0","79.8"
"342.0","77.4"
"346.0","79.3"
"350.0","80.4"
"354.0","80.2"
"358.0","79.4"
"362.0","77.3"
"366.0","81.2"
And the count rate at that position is 79.6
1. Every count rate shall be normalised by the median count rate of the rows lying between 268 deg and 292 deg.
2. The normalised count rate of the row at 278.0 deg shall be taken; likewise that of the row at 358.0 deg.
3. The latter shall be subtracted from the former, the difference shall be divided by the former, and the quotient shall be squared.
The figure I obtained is 0.0080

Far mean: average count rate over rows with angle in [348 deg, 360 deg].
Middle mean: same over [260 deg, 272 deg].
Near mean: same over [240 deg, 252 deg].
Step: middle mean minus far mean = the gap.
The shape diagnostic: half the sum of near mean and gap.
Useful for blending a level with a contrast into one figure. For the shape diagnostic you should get 46.0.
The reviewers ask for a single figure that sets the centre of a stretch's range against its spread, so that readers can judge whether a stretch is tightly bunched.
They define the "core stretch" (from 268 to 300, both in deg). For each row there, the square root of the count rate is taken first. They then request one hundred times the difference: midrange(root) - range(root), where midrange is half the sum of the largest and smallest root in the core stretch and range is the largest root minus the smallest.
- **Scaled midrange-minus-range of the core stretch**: 913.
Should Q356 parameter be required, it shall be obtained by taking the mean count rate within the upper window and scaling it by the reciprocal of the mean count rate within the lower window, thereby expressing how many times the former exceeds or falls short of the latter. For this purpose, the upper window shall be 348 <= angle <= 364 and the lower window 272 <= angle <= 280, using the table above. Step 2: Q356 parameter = 0.91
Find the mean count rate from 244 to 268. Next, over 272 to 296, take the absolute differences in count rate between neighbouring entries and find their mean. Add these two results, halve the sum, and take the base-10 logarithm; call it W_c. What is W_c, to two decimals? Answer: 1.64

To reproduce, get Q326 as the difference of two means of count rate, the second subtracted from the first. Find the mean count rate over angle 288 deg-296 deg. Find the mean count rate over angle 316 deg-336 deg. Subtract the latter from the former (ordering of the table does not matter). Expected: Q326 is 4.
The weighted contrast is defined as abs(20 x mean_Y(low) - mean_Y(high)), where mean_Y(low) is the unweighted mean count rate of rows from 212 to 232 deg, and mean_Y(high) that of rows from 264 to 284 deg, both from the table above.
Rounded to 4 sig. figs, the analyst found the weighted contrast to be 1497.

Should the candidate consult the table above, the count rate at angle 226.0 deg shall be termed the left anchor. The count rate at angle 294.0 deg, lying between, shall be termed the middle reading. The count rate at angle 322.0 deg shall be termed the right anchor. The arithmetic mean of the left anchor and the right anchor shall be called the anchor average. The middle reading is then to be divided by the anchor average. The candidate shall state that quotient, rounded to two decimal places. 1.07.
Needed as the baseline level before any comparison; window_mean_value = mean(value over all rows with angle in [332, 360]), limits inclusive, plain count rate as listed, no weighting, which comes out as 79.7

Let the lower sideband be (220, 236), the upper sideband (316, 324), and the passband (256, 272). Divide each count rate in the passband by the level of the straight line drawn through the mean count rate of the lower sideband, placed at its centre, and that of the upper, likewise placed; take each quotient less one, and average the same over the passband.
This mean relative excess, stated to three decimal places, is 0.064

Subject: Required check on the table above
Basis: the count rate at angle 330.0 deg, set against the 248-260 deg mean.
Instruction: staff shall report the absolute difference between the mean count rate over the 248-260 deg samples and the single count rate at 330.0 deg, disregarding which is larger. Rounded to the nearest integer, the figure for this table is 5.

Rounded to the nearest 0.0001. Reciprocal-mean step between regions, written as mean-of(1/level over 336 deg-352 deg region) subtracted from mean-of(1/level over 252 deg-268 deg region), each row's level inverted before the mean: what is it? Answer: -0.0012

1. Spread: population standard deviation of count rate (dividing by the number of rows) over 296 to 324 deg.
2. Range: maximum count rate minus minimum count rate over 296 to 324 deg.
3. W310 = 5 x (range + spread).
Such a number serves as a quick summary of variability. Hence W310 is 30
